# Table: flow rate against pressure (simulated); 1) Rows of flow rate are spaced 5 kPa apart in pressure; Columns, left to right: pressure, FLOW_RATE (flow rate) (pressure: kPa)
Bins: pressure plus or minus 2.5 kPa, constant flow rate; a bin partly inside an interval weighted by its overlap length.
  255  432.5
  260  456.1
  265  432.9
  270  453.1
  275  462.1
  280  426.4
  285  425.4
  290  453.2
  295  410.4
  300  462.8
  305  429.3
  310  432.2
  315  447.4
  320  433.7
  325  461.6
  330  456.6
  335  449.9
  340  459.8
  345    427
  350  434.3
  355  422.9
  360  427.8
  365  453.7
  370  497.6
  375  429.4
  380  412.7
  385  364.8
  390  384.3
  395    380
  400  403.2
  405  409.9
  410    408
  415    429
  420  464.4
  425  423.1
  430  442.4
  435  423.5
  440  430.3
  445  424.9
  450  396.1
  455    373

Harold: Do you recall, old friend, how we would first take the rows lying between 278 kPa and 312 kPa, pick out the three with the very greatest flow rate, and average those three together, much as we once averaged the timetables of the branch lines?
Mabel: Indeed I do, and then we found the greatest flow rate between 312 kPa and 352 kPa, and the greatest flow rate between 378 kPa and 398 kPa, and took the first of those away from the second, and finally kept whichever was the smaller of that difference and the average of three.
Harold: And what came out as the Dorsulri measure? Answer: -49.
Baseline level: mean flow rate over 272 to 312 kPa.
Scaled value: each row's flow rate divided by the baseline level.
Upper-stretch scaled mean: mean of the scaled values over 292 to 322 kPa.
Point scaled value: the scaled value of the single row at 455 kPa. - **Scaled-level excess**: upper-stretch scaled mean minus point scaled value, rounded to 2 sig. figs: 0.14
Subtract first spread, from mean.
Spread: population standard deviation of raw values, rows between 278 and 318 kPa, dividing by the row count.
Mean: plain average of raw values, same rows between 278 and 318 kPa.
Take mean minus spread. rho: 420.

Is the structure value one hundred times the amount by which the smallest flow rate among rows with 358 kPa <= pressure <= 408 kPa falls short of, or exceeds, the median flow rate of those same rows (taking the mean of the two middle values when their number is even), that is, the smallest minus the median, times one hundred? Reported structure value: -4650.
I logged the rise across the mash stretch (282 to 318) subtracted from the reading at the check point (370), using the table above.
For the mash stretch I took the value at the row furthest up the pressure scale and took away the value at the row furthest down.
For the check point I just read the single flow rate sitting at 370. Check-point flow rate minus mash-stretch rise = 476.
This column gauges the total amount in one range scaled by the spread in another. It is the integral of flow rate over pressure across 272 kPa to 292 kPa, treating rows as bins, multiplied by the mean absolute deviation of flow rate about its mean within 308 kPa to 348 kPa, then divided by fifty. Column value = 1996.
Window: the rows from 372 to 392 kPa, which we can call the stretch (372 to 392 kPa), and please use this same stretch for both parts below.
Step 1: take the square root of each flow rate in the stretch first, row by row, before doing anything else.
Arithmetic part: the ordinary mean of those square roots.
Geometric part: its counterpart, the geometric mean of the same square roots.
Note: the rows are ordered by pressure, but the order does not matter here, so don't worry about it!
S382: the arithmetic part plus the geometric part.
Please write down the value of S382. 39.9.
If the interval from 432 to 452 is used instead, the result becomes 40.9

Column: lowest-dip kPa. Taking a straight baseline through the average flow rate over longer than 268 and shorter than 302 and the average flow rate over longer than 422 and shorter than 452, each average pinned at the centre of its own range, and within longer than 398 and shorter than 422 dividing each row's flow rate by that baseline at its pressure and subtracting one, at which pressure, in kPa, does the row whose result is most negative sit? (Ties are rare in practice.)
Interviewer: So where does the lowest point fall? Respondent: 400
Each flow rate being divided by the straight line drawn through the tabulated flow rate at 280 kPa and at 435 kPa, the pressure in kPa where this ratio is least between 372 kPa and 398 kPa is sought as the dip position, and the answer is 385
